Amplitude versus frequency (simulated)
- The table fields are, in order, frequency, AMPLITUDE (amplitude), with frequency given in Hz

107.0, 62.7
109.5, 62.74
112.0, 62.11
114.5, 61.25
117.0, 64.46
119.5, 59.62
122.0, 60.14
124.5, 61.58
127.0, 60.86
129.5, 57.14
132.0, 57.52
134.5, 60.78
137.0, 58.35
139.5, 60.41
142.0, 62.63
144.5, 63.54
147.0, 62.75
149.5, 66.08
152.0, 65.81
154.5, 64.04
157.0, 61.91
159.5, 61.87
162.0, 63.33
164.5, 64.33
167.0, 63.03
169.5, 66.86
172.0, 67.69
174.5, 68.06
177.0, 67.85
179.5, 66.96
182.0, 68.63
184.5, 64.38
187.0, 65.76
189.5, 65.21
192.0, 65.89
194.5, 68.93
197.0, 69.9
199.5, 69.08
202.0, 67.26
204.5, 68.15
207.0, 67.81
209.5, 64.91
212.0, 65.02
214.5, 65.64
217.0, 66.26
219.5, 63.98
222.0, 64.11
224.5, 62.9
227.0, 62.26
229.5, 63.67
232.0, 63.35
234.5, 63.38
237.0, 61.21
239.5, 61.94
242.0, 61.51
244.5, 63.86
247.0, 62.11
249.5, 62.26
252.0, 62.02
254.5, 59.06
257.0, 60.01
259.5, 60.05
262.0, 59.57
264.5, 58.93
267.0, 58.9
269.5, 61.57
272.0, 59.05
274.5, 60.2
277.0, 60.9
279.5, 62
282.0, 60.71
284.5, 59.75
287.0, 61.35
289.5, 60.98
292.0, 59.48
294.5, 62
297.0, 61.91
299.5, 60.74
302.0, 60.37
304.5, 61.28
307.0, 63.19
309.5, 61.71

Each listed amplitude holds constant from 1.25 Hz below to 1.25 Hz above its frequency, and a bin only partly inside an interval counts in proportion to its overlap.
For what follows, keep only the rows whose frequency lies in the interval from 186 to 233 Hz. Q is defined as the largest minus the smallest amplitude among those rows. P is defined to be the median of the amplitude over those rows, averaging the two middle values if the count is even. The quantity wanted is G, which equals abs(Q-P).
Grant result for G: 58.0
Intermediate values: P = 65.6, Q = 7.6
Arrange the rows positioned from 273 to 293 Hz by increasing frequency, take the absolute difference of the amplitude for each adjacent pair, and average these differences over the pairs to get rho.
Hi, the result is 1.07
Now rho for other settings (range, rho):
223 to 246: 1.01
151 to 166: 1.28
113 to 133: 2.12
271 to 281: 0.98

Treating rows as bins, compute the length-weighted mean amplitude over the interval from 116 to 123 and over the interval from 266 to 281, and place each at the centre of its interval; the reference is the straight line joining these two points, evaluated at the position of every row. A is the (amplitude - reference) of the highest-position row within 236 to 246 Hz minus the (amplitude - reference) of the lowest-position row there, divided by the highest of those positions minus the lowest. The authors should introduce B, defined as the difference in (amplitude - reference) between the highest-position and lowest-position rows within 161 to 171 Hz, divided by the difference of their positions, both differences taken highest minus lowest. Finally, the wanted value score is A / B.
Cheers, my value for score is 0.8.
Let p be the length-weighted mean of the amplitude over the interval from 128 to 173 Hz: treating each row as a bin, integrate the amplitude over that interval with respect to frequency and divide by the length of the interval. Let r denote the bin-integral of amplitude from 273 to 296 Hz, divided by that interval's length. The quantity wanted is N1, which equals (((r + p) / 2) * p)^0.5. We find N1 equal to 62.2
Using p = 63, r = 61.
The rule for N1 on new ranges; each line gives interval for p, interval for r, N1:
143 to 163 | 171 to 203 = 64.6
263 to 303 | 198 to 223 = 62.0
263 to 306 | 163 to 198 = 62.1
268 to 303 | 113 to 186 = 61.4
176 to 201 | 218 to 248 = 66.2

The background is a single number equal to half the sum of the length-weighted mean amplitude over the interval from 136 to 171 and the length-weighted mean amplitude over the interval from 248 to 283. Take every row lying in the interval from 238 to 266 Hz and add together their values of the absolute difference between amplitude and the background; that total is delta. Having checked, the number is 14.9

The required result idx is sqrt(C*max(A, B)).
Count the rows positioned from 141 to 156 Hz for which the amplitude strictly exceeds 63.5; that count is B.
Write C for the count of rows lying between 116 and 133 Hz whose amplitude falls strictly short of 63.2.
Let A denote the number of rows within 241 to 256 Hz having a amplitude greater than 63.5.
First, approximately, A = 1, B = 4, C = 6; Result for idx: 4.9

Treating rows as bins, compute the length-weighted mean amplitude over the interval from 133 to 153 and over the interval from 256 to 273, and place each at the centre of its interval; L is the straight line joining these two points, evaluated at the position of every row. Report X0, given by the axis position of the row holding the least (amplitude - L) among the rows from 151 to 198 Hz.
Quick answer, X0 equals 157.0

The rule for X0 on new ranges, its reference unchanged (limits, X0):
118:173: 129.5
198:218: 209.5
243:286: 254.5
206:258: 254.5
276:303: 292.0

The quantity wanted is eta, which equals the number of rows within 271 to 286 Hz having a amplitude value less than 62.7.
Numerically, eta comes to 6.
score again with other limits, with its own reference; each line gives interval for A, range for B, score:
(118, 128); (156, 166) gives 0.5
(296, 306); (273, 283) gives -1.1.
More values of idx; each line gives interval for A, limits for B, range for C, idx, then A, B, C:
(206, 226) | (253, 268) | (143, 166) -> 4.6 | 7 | 0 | 3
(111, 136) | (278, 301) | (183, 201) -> 0.0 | 1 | 0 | 0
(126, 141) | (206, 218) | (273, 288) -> 5.5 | 0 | 5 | 6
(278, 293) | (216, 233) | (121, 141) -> 5.7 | 0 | 4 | 8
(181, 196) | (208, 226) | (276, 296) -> 6.9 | 6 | 6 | 8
